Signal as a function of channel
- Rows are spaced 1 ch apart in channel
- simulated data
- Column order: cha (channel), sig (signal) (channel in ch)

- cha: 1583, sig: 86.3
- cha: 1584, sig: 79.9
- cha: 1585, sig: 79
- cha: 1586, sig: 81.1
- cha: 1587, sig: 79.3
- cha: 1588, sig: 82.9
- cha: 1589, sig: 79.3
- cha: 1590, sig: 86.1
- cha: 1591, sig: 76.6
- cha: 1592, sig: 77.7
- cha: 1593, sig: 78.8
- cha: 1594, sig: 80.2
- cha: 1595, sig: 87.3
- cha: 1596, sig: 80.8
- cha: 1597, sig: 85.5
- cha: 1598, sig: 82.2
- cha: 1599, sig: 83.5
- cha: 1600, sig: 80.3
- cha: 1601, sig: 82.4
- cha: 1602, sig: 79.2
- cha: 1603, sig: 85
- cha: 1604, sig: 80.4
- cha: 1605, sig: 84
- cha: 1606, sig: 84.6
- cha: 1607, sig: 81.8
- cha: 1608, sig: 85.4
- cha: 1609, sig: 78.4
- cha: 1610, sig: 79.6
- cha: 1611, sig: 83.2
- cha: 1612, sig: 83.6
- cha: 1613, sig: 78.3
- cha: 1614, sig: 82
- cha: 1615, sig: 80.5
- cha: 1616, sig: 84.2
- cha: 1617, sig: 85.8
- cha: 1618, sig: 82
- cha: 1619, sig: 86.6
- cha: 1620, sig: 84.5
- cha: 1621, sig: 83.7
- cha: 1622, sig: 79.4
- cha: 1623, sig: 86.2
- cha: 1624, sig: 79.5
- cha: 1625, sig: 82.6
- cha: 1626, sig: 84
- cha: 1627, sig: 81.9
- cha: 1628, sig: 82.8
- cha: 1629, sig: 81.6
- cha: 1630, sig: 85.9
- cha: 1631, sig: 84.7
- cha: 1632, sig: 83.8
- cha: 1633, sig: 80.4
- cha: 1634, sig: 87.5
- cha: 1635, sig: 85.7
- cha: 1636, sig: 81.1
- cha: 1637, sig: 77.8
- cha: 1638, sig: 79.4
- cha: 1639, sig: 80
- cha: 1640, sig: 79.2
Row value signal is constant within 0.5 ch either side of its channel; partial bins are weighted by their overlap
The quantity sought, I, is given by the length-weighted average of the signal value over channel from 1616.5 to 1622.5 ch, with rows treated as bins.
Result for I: 83.7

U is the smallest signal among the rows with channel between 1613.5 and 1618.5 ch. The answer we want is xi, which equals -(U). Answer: -80.5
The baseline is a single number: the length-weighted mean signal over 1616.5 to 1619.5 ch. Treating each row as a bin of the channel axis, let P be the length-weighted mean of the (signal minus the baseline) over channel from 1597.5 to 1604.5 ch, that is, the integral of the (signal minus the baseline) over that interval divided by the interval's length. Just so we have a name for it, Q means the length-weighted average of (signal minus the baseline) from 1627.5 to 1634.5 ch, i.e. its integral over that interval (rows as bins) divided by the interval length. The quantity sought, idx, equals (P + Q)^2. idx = 15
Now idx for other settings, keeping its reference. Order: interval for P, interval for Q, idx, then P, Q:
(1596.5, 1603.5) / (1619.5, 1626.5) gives 17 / -2.2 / -2.0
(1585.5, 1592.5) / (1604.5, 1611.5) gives 45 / -4.4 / -2.4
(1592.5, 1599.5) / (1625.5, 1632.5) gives 12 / -2.2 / -1.3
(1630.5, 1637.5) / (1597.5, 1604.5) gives 22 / -1.8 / -2.9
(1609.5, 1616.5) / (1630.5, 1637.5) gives 25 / -3.2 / -1.8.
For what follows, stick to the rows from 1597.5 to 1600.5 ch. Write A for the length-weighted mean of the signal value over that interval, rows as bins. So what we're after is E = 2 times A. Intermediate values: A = 82.0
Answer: 164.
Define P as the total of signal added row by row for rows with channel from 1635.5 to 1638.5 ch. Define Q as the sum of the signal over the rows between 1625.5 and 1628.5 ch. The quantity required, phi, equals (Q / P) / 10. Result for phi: 0.104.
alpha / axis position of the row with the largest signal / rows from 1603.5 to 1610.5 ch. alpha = 1608 ch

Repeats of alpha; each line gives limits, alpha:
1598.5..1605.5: 1603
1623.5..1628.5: 1626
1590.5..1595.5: 1595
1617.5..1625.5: 1619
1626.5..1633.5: 1630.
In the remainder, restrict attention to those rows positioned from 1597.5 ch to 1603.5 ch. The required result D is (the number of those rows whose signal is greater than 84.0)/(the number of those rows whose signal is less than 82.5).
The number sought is 0.25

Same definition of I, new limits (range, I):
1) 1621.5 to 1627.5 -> 82.3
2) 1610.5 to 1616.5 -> 82.0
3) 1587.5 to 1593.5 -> 80.2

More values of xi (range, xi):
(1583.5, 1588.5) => -79.0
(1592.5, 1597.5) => -78.8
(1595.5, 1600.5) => -80.3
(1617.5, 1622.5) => -79.4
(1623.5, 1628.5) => -79.5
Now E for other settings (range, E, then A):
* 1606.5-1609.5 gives 164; 81.9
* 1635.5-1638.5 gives 159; 79.4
